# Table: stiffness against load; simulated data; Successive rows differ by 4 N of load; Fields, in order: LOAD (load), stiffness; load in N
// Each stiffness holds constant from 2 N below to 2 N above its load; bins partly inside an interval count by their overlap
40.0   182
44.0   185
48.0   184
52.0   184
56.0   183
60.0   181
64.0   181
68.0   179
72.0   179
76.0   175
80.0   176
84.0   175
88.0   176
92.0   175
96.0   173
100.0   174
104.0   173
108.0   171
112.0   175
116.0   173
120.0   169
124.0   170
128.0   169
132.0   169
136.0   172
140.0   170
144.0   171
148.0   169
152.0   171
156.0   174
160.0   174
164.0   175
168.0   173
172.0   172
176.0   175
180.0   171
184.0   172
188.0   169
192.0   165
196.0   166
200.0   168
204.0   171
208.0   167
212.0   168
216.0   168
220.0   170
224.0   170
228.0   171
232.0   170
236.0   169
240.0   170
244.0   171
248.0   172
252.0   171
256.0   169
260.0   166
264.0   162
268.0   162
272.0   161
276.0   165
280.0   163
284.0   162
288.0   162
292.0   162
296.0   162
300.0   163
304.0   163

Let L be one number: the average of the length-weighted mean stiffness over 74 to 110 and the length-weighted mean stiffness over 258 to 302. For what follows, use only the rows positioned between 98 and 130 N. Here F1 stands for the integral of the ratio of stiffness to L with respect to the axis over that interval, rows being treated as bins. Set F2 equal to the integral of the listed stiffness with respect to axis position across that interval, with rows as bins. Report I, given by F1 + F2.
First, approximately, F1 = 32.6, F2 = 5496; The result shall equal 5529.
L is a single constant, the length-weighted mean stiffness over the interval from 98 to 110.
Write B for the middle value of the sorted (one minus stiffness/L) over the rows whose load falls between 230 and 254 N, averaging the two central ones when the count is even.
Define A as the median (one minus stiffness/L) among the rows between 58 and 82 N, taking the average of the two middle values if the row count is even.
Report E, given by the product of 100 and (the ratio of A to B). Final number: -292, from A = -0.037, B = 0.013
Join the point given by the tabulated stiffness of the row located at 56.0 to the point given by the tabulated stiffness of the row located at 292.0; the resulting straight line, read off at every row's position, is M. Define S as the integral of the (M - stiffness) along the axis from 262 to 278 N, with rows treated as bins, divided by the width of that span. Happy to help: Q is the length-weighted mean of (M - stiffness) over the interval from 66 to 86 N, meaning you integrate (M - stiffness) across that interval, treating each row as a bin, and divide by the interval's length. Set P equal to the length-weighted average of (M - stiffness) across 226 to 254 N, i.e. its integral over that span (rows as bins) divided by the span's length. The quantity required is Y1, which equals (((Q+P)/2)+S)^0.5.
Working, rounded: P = -3.9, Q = 4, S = 1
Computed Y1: 1.3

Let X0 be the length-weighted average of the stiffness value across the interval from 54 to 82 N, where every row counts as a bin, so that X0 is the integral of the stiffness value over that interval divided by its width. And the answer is 179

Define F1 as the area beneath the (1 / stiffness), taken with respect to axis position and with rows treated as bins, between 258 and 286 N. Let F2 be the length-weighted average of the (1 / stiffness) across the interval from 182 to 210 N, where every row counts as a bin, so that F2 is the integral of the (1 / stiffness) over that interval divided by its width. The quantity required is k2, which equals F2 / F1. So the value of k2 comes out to 0.0346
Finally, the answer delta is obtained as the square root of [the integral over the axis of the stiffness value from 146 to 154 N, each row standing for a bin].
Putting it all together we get 36.9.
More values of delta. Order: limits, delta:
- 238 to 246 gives 36.9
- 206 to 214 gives 36.6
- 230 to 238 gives 36.8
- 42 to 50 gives 38.4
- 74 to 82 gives 37.5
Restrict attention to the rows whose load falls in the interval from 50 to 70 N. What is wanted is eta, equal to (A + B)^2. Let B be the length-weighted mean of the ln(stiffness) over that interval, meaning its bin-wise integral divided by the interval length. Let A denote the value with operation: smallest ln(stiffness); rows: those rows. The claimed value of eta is 107.9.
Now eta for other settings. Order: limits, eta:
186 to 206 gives 104.6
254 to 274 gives 103.7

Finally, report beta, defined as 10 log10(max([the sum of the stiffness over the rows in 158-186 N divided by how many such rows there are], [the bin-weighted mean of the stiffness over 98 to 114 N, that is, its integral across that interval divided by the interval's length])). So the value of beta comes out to 22.4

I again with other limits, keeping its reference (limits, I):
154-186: 5577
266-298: 5227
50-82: 5786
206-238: 5444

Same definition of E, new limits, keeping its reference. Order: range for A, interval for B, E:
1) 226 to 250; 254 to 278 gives 24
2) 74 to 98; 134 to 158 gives -140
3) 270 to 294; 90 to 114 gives -1280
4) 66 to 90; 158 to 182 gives 400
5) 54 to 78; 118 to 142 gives -232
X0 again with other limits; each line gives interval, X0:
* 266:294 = 162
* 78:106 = 175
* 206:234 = 169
